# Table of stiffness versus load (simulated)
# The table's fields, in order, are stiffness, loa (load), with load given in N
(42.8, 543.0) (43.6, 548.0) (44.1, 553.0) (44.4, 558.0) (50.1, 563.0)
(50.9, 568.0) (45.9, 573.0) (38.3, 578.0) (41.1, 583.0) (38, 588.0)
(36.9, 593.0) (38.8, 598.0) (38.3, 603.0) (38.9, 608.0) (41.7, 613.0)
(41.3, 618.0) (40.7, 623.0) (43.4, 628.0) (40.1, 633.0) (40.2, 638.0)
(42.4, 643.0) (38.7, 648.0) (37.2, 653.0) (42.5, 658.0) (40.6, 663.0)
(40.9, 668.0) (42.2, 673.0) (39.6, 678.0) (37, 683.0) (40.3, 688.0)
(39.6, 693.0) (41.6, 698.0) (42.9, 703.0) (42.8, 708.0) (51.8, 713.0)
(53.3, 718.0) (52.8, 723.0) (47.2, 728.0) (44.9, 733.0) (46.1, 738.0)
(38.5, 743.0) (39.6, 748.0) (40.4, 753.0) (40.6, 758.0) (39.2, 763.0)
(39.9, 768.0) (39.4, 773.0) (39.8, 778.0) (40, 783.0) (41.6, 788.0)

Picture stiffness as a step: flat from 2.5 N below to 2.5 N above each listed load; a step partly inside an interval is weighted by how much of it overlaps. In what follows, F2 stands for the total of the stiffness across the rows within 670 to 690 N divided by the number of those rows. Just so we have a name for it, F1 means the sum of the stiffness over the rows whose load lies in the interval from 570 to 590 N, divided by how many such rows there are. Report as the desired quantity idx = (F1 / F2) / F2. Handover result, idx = 0.0258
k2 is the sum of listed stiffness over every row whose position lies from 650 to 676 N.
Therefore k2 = 203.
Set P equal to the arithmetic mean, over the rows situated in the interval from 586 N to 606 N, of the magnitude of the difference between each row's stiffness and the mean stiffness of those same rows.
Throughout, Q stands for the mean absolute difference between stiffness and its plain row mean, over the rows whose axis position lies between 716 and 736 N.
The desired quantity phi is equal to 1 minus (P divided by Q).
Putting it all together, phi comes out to 0.8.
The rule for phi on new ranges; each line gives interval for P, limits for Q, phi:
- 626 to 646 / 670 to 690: 0.1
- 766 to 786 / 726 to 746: 0.9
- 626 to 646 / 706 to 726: 0.6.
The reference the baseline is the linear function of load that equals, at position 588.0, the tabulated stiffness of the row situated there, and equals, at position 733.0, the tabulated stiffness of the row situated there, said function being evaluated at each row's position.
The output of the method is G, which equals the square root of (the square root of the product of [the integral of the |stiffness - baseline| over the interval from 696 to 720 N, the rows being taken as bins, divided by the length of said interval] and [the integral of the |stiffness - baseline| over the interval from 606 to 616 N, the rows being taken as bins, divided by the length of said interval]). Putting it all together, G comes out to 1.5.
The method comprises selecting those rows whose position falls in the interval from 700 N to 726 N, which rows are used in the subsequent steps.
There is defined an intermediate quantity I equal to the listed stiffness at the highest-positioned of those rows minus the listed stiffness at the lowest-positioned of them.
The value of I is 10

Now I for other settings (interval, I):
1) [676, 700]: 2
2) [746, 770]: 0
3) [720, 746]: -14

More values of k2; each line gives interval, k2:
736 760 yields 205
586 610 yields 191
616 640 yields 206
